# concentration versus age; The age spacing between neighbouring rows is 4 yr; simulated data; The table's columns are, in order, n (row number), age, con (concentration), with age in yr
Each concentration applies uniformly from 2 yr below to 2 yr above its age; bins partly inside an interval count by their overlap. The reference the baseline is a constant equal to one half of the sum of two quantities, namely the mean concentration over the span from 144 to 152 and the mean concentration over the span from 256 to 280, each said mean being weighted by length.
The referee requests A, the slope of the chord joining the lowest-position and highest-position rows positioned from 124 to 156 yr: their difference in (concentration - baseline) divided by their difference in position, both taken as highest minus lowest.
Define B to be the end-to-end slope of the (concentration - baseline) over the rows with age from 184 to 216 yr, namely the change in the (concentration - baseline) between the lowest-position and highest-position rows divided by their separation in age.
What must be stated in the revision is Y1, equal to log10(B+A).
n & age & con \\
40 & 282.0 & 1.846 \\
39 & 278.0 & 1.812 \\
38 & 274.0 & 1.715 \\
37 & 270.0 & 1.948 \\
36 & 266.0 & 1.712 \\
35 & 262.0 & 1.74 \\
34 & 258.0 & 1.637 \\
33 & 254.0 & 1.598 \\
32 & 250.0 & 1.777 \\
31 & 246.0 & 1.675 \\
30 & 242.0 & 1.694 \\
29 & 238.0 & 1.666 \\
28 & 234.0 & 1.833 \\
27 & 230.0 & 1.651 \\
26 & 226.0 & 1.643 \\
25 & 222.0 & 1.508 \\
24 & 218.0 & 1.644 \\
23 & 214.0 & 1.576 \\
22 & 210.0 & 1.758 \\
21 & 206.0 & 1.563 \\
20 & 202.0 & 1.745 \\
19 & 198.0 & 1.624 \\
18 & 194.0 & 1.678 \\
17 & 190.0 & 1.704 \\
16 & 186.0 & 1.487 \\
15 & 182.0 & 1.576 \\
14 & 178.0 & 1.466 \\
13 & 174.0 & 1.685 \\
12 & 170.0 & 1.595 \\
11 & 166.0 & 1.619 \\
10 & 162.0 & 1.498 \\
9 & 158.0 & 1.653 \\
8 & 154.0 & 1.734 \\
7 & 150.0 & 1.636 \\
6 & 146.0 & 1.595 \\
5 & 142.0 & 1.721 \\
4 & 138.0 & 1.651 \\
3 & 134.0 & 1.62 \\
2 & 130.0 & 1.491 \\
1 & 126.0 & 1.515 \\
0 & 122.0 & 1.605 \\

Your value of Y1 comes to -1.96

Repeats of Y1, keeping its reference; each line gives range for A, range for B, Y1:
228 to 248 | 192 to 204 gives -2.01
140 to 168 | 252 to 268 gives -2.28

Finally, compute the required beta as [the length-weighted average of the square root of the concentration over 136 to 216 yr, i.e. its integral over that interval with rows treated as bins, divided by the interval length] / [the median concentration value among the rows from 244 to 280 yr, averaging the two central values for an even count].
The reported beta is 0.744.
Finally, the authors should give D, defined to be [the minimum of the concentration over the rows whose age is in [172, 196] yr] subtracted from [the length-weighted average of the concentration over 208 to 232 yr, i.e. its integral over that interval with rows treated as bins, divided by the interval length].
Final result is 0.16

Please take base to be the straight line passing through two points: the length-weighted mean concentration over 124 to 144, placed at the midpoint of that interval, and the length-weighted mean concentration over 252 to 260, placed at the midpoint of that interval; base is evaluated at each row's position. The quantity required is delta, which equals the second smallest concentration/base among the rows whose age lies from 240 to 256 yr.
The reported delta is 1.04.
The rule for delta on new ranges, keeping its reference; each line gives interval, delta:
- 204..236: 0.97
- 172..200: 0.93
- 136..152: 1.02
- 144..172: 0.99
